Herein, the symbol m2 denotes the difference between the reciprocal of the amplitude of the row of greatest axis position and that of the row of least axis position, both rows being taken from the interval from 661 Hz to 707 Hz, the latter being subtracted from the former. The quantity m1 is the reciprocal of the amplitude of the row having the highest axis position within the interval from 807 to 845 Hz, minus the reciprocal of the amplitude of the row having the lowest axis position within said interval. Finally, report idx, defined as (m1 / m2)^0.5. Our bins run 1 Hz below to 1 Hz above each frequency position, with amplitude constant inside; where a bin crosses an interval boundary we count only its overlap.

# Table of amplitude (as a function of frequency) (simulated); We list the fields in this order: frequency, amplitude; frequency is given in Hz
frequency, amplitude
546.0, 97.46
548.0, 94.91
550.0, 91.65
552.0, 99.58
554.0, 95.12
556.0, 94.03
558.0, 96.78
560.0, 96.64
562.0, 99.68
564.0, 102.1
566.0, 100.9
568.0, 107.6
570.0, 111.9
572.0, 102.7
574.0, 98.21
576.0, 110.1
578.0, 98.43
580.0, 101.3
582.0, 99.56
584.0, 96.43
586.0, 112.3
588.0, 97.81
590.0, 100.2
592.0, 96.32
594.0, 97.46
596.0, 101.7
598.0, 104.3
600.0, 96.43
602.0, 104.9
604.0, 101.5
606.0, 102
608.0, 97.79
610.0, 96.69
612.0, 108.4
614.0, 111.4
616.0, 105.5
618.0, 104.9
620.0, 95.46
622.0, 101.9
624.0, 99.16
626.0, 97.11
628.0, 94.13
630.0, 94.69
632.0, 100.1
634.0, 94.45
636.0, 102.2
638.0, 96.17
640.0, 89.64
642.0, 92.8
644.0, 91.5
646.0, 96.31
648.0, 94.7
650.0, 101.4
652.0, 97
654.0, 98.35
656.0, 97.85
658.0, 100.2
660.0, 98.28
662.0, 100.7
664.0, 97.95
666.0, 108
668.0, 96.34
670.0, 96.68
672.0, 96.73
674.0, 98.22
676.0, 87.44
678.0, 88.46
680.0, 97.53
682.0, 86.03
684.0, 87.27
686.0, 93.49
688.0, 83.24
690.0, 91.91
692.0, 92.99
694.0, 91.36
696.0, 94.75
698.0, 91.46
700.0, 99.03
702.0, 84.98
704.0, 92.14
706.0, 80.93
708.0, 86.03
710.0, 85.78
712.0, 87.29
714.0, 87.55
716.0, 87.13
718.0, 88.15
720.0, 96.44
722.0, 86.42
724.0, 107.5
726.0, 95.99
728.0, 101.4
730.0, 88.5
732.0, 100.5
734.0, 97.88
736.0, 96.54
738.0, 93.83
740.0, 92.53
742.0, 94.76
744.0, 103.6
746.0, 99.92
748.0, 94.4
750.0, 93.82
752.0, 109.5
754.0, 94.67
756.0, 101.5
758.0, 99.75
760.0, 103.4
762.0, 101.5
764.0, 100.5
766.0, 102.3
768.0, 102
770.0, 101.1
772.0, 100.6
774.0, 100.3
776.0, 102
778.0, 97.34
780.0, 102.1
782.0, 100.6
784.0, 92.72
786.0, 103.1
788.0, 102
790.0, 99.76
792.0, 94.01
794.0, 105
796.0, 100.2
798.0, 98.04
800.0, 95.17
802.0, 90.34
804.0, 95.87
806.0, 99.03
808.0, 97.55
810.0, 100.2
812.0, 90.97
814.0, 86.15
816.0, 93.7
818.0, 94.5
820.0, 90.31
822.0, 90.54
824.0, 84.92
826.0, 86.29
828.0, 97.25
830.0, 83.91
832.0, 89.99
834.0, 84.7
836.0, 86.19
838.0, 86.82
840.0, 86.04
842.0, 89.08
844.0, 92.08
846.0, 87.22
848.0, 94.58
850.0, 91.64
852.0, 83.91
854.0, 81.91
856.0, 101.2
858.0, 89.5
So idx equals 0.50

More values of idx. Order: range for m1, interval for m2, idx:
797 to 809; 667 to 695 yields 0.30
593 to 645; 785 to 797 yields 1.54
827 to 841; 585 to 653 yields 0.98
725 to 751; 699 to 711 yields 0.39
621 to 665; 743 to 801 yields 0.68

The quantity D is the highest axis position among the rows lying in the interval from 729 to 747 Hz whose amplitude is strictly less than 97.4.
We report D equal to 742.0 Hz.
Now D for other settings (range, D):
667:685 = 684.0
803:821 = 820.0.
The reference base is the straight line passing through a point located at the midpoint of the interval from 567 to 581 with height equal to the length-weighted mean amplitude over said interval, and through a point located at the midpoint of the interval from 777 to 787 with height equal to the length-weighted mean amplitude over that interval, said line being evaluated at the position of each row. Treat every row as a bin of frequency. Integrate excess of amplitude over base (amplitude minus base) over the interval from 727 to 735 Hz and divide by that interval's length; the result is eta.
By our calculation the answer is -3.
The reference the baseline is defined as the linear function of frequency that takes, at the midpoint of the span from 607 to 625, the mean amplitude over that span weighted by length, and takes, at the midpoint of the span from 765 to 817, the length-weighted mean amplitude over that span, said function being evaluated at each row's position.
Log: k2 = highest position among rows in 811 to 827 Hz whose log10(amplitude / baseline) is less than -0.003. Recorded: 826.0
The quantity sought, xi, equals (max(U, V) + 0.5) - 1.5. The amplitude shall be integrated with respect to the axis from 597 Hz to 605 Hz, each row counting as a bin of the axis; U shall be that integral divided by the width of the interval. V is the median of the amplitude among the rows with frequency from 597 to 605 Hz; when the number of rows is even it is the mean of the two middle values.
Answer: 102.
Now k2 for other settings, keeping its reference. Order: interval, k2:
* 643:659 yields 658.0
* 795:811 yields 804.0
